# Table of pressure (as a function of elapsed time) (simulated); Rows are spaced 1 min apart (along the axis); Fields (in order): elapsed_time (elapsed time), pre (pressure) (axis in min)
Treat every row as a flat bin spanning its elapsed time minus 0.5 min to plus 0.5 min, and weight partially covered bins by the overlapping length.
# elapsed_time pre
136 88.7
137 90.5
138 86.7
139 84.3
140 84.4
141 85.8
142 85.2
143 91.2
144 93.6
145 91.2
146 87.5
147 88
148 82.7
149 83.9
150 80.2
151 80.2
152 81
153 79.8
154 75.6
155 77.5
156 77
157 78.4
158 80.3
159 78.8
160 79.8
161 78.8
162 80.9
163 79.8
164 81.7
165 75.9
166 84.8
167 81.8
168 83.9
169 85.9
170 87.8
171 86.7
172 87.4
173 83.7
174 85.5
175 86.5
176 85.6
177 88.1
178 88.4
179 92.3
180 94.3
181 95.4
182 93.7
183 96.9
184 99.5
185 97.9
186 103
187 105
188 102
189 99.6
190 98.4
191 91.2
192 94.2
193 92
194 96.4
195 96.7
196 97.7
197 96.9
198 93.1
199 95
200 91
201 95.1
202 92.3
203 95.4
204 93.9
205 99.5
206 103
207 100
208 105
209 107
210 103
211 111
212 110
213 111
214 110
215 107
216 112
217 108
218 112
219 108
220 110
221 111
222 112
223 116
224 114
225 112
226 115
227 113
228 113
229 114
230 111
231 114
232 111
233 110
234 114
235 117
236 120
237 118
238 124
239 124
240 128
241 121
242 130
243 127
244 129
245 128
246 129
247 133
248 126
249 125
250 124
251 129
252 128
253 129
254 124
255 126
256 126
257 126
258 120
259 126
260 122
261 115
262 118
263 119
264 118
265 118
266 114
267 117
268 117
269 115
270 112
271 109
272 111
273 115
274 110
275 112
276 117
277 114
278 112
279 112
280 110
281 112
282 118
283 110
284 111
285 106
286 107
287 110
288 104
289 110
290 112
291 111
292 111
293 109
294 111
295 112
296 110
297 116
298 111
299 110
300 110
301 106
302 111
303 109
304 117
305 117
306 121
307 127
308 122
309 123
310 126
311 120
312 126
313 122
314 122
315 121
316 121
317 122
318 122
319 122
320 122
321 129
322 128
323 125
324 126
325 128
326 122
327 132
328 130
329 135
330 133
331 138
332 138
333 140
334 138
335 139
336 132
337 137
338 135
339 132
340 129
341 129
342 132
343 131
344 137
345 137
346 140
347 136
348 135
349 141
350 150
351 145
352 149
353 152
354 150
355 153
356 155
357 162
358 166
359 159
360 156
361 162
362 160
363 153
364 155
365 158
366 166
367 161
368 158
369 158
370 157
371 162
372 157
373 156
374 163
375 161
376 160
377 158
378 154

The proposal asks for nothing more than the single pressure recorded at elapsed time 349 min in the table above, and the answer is 141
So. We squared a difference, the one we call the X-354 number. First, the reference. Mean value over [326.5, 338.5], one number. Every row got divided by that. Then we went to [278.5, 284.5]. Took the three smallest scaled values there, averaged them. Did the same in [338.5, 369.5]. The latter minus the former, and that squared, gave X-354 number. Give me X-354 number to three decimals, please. 0.020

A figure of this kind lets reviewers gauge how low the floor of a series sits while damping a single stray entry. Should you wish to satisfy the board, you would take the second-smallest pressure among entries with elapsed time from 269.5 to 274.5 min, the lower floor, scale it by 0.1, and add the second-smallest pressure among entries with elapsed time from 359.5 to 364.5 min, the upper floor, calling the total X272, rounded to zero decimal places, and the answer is 166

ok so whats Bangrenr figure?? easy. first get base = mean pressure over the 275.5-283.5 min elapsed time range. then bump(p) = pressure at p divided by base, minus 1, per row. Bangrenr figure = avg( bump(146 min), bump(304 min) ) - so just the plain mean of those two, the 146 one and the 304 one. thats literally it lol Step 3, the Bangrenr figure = -0.10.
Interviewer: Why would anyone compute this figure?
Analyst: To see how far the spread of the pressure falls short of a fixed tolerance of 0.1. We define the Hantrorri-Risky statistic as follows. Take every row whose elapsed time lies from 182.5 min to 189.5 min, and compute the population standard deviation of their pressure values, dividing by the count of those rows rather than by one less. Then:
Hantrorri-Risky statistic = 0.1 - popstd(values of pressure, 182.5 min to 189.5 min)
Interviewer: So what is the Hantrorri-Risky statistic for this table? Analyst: -2.58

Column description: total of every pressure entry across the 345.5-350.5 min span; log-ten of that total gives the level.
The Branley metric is 2.85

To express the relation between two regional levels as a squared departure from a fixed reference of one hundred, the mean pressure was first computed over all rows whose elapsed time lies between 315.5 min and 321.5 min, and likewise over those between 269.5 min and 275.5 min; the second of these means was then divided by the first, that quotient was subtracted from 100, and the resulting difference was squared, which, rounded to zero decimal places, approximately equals 9820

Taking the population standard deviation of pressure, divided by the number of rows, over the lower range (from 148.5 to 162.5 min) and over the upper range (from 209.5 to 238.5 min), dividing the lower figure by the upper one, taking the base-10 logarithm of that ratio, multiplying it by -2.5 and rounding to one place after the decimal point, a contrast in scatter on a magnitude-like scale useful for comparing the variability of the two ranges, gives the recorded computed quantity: 0.8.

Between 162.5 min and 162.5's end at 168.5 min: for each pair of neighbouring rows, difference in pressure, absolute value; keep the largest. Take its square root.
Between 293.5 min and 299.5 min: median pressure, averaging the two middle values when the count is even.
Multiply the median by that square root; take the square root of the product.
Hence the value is 18.2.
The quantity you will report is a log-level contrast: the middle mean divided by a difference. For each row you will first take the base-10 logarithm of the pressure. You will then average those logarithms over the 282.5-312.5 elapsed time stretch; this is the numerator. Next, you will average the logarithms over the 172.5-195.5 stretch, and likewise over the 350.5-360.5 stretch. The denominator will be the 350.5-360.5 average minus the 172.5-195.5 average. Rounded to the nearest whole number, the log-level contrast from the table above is 10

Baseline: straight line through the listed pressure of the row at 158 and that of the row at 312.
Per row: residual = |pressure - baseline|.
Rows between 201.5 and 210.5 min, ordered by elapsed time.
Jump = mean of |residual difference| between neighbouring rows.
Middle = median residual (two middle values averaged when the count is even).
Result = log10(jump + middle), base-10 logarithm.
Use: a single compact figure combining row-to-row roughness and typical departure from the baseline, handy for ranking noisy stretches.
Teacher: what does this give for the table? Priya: 0.92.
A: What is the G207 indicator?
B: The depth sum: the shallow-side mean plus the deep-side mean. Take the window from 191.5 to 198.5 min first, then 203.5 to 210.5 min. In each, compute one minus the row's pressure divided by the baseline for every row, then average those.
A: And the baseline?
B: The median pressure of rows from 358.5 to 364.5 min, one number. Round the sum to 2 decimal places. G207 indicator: 0.75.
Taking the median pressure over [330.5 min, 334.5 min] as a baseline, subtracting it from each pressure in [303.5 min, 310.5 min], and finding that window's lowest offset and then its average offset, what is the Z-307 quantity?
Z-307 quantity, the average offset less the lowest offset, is 4.9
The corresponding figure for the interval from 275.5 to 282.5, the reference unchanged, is 3.6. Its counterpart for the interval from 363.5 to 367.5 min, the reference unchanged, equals 5.0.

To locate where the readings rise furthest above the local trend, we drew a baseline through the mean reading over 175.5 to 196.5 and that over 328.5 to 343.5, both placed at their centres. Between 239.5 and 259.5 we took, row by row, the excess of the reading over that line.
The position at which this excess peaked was 247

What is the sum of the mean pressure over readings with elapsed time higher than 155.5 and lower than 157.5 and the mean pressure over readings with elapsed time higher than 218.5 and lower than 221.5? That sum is 187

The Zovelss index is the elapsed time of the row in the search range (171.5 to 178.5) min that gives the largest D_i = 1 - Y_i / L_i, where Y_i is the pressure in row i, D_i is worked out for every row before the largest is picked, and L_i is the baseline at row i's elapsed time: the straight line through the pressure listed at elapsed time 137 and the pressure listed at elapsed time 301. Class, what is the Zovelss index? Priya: 173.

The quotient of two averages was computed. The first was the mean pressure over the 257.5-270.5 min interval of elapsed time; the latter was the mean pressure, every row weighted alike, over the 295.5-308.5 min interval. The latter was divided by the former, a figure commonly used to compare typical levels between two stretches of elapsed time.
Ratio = 0.97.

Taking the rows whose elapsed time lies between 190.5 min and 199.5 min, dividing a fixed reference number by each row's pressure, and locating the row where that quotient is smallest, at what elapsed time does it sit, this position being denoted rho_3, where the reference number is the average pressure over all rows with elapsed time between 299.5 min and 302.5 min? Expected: 196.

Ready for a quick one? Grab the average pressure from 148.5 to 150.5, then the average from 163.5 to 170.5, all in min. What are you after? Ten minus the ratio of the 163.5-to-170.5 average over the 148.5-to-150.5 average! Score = 9.0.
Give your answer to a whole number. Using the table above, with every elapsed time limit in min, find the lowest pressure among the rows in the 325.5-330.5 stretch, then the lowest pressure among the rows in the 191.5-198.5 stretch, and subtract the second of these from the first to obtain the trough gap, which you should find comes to 30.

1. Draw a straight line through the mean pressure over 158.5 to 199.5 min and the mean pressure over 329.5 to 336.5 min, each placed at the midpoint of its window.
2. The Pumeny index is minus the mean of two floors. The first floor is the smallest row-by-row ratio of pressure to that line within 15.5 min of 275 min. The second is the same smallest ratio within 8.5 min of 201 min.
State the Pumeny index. -0.89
